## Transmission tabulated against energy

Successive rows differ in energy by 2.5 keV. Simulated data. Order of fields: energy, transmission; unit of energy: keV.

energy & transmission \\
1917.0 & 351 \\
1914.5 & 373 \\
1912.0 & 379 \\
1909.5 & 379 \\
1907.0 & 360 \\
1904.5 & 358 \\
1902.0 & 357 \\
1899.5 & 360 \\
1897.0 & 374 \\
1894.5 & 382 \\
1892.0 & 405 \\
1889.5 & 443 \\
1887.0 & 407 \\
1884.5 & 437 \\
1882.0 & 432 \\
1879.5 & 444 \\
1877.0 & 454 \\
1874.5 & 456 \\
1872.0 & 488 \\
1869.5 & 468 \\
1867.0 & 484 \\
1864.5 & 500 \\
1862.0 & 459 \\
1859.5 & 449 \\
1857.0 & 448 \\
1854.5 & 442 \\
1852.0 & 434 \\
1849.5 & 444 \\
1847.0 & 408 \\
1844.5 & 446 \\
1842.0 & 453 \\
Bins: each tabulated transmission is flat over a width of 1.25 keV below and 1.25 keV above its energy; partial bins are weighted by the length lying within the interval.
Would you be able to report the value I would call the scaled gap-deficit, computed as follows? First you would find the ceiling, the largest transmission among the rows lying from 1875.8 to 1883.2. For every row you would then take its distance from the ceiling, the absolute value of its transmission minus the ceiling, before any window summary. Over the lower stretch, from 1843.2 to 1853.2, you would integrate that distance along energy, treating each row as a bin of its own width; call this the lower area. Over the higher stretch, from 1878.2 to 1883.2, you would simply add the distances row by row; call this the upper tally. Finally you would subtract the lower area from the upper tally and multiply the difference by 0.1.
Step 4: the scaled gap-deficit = -18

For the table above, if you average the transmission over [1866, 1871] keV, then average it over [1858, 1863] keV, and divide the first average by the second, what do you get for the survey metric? 1.05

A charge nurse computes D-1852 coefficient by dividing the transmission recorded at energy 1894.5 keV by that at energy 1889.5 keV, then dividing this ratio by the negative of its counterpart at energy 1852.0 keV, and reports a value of -0.0020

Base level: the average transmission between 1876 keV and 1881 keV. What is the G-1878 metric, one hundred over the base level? 0.223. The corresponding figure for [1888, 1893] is 0.236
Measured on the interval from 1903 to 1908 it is 0.279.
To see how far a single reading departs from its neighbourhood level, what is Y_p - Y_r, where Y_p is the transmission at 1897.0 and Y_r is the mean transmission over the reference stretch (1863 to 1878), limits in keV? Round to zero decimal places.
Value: -101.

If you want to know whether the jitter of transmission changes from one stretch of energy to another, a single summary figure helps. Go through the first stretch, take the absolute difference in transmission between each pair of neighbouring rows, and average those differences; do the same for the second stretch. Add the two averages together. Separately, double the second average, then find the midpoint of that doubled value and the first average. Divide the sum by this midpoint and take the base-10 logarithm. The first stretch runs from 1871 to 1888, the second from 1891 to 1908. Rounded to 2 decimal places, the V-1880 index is 0.17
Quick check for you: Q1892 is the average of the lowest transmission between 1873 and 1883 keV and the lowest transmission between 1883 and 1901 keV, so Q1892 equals 396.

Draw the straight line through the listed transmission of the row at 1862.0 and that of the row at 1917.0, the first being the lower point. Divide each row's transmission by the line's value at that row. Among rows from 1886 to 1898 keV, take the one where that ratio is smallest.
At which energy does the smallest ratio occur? 1897.0 keV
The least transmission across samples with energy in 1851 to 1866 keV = 434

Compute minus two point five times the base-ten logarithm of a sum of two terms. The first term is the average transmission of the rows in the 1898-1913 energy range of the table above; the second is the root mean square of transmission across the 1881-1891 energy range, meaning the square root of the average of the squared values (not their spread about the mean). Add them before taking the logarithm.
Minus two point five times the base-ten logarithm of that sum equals -7.25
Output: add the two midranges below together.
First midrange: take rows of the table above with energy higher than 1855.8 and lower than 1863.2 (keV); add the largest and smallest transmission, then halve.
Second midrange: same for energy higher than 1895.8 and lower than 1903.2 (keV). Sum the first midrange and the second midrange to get 819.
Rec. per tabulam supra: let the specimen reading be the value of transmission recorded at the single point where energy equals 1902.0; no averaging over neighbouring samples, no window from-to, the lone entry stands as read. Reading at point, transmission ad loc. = 357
